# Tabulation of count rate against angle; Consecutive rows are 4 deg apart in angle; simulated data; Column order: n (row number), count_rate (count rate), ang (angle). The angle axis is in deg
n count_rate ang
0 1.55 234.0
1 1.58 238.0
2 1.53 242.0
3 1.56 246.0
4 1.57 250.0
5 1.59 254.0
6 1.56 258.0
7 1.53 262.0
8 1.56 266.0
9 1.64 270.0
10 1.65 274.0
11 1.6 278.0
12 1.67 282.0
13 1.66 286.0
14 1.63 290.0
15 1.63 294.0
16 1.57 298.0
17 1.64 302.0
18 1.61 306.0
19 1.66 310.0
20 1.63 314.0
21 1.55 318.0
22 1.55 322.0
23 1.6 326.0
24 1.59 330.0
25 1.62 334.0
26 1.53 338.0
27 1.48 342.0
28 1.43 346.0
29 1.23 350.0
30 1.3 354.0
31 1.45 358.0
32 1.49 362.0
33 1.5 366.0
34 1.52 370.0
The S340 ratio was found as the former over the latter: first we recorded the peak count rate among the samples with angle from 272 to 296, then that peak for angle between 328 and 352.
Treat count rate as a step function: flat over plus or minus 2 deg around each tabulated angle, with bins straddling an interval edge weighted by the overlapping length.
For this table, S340 1.03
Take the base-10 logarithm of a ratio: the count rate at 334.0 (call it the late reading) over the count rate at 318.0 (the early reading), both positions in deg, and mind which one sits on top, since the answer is 0.02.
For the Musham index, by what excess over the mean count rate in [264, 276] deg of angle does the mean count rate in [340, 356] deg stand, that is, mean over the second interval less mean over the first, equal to -0.26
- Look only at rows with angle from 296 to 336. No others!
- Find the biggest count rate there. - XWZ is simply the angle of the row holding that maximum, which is 310.0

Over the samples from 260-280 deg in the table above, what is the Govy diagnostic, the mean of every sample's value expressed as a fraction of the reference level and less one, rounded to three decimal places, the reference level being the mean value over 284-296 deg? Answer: -0.027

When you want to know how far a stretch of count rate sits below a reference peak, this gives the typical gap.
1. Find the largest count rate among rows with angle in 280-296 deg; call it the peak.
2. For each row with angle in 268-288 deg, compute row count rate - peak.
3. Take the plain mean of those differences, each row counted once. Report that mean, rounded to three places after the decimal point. -0.026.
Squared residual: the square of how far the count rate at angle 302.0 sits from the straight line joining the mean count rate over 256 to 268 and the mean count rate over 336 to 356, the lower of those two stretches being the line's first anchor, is 0.027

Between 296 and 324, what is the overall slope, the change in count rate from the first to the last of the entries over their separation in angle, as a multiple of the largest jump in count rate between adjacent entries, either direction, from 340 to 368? 0.00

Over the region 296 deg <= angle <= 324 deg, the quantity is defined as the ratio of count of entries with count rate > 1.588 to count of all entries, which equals 0.6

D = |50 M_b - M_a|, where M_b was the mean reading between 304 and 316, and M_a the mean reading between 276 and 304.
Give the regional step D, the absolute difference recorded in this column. 80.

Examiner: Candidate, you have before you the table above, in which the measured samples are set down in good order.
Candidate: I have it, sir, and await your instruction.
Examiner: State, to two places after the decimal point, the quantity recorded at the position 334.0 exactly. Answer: 1.62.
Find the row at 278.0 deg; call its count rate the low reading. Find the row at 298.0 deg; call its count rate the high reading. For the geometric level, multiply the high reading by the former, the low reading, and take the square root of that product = 1.585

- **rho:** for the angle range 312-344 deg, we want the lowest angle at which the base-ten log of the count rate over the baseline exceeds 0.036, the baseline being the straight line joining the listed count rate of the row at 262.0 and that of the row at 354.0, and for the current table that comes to 314.0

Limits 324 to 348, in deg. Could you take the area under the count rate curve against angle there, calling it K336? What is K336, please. 37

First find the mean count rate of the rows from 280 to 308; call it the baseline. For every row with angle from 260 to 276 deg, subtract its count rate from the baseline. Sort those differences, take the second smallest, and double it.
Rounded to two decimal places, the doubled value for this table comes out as -0.02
